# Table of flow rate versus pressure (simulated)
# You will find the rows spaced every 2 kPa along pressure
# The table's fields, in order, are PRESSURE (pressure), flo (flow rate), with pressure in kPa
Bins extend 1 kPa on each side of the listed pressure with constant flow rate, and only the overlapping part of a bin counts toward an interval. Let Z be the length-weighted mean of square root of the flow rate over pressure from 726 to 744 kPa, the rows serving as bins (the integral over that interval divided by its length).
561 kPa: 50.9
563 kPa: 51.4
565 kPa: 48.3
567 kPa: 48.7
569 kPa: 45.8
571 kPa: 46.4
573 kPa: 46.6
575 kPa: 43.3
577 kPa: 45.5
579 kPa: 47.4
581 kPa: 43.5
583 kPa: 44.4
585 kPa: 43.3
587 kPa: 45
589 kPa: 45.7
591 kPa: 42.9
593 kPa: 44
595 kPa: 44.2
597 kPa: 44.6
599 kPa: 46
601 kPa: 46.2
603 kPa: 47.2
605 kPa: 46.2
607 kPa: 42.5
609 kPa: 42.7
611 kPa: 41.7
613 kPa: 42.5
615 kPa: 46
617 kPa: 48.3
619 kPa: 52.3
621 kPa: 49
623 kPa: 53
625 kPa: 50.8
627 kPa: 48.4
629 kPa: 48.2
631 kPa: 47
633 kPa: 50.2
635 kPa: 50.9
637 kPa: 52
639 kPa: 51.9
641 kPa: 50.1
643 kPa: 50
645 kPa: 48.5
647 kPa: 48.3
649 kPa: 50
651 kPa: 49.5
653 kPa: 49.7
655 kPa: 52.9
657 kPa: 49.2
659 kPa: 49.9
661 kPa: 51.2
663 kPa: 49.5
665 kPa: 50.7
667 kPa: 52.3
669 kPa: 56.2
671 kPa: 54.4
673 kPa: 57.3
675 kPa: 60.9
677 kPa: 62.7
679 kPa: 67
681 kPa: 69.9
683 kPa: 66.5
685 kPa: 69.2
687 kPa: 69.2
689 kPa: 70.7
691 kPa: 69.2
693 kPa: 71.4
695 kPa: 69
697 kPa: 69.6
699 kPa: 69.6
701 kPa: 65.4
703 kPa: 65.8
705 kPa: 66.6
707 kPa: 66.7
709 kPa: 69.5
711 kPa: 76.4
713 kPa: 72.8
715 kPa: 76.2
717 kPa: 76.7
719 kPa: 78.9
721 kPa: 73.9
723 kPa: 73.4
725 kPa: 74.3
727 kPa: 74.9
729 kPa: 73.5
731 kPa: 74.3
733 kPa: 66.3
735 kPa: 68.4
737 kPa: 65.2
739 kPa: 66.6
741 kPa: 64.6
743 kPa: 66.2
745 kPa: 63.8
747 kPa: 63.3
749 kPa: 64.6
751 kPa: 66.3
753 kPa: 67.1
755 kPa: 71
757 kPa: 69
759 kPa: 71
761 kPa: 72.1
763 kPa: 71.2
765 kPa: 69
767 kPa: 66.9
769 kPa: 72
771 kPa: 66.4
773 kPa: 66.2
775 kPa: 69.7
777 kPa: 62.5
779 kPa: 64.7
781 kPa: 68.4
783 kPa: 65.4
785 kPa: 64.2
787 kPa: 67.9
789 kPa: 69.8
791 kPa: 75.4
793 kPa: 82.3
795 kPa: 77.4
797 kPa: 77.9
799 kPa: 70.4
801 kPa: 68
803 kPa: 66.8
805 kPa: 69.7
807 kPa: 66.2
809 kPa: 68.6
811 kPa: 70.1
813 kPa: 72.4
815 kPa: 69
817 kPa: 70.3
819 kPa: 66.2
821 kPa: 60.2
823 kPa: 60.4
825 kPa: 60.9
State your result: 8.3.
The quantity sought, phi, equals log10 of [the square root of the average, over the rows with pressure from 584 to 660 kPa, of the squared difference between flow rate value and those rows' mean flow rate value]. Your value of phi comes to 0.50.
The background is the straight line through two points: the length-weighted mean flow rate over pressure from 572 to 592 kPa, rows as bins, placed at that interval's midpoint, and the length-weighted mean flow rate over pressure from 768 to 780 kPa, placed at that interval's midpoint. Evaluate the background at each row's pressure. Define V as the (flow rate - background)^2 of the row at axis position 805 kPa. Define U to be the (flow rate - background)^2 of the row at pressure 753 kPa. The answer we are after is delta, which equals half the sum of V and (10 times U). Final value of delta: 34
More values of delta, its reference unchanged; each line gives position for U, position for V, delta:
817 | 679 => 73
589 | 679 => 61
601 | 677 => 27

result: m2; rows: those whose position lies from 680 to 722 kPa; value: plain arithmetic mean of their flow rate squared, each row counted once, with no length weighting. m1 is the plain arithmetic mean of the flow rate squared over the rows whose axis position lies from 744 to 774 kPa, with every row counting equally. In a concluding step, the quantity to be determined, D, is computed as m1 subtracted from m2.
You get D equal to 371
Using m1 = 4631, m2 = 5003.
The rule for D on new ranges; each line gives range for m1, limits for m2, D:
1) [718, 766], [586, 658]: -2566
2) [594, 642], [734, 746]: 2057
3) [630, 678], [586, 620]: -659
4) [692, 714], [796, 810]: 47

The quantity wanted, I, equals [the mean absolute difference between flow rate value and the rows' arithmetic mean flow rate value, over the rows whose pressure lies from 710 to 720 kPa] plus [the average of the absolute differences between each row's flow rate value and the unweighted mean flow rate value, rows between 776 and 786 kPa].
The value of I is 2.85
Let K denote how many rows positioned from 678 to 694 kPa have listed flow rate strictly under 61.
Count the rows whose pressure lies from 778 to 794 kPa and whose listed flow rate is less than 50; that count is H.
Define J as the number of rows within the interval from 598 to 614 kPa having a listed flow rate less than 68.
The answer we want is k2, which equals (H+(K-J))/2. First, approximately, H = 0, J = 8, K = 0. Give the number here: -4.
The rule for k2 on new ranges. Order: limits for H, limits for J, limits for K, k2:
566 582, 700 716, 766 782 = 2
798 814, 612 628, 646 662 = 0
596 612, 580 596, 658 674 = 4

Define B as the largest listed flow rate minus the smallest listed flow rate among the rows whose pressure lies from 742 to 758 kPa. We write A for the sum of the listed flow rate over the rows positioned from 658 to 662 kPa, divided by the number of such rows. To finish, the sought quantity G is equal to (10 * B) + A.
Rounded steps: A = 51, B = 7.7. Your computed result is 128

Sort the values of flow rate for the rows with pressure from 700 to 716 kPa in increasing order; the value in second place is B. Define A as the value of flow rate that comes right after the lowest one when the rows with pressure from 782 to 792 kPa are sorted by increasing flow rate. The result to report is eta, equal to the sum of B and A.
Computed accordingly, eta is 131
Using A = 65.4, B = 65.8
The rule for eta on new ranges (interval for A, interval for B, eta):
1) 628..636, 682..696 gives 117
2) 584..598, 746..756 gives 108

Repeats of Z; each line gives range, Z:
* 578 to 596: 6.7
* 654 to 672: 7.2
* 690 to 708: 8.3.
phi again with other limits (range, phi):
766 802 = 0.72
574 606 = 0.14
